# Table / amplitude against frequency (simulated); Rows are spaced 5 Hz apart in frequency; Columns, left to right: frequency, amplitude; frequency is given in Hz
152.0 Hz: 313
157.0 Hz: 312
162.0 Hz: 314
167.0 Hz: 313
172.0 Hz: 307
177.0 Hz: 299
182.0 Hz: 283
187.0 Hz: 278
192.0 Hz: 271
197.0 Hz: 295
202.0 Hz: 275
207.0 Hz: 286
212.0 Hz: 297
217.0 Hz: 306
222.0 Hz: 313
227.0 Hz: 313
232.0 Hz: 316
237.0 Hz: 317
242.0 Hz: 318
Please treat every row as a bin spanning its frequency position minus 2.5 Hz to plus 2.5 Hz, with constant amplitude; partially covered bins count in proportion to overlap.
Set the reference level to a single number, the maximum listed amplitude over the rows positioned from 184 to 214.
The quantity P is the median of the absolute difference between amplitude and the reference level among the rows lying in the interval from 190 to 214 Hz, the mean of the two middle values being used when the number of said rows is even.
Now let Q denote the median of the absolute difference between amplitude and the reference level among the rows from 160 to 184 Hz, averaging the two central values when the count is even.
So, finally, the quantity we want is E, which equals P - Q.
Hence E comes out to -3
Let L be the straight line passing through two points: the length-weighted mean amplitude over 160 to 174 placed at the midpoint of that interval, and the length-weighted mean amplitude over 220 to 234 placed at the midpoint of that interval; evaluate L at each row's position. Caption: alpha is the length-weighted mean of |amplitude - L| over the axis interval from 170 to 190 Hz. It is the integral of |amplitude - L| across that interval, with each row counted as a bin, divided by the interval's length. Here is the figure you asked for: 21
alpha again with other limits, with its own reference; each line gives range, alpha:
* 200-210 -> 31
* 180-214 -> 29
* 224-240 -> 2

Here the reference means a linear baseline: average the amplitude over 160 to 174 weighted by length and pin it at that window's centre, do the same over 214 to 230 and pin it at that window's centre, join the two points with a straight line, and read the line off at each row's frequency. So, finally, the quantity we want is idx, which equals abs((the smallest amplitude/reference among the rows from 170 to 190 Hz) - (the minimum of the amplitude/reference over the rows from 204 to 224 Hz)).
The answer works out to 0.027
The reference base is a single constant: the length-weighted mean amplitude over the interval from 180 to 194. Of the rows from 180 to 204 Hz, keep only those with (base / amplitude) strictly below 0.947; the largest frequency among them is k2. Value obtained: 197.0 Hz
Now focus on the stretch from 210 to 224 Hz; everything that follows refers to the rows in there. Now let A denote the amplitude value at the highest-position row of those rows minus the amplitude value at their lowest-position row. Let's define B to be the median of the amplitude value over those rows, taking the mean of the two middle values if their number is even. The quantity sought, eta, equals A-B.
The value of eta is -290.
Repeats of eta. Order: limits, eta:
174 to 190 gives -304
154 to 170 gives -312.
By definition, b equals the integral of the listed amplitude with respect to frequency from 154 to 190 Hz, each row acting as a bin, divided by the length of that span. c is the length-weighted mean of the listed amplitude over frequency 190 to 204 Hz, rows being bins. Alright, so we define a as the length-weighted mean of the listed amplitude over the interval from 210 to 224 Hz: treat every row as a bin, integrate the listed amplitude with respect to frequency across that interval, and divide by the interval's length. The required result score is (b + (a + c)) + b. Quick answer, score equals 1187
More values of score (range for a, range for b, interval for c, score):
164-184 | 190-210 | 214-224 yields 1175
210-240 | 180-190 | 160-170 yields 1184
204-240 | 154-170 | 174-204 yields 1216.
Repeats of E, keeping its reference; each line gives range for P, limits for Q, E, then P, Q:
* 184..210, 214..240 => 3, 19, 16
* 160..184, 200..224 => 3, 14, 11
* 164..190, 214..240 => -2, 14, 16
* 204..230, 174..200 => -3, 11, 14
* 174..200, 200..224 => 3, 14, 11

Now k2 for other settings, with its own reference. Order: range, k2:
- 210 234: 232.0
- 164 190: 177.0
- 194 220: 217.0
